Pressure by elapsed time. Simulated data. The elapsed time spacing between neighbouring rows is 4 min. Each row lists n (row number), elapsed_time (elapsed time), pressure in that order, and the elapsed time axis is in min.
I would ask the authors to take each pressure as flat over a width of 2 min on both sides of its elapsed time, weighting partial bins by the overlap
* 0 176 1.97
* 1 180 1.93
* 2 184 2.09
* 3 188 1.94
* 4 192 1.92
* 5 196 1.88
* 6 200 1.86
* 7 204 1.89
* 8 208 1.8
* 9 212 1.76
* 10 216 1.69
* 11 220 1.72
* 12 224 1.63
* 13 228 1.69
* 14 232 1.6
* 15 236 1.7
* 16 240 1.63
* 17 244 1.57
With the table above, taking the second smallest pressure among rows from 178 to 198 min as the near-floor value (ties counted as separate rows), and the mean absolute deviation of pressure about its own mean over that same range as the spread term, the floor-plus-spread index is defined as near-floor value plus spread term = 1.98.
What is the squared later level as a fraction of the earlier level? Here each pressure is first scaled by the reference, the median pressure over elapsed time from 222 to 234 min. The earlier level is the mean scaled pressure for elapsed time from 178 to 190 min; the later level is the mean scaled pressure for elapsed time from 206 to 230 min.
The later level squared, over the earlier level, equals 0.908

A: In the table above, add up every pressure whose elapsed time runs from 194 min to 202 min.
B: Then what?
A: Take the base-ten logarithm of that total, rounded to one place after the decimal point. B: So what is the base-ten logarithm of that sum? 0.6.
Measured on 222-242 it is 0.9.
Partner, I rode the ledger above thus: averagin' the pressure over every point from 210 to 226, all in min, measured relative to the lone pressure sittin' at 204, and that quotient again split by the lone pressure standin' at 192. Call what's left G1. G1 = 0.468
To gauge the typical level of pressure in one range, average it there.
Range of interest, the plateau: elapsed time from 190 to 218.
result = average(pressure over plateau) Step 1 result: 1.83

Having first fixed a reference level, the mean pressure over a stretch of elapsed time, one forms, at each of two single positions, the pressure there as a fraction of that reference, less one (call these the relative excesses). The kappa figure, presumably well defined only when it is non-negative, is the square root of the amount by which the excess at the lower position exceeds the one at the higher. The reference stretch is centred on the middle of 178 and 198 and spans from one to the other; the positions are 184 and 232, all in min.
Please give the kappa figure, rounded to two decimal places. 0.50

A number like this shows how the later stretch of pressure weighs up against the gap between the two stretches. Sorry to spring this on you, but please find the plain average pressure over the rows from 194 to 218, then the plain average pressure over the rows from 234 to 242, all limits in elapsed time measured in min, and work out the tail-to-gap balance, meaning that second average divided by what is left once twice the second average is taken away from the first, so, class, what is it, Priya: -1.10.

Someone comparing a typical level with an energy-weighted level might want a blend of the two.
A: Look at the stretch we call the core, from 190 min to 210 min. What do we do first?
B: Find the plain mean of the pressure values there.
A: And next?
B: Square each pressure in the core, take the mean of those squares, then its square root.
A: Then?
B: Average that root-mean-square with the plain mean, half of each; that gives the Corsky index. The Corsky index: 1.87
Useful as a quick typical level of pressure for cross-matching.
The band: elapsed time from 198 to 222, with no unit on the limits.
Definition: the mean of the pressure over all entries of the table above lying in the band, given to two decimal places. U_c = 1.79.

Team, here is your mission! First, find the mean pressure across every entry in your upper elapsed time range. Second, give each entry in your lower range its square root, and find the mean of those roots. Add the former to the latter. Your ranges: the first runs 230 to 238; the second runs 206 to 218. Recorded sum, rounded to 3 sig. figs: 2.97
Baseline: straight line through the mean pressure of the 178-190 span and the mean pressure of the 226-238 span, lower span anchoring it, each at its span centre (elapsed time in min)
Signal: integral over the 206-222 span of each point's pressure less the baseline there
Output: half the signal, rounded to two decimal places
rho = -0.34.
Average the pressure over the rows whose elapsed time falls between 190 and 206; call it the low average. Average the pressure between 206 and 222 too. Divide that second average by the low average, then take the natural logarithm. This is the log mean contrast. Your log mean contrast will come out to -0.080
